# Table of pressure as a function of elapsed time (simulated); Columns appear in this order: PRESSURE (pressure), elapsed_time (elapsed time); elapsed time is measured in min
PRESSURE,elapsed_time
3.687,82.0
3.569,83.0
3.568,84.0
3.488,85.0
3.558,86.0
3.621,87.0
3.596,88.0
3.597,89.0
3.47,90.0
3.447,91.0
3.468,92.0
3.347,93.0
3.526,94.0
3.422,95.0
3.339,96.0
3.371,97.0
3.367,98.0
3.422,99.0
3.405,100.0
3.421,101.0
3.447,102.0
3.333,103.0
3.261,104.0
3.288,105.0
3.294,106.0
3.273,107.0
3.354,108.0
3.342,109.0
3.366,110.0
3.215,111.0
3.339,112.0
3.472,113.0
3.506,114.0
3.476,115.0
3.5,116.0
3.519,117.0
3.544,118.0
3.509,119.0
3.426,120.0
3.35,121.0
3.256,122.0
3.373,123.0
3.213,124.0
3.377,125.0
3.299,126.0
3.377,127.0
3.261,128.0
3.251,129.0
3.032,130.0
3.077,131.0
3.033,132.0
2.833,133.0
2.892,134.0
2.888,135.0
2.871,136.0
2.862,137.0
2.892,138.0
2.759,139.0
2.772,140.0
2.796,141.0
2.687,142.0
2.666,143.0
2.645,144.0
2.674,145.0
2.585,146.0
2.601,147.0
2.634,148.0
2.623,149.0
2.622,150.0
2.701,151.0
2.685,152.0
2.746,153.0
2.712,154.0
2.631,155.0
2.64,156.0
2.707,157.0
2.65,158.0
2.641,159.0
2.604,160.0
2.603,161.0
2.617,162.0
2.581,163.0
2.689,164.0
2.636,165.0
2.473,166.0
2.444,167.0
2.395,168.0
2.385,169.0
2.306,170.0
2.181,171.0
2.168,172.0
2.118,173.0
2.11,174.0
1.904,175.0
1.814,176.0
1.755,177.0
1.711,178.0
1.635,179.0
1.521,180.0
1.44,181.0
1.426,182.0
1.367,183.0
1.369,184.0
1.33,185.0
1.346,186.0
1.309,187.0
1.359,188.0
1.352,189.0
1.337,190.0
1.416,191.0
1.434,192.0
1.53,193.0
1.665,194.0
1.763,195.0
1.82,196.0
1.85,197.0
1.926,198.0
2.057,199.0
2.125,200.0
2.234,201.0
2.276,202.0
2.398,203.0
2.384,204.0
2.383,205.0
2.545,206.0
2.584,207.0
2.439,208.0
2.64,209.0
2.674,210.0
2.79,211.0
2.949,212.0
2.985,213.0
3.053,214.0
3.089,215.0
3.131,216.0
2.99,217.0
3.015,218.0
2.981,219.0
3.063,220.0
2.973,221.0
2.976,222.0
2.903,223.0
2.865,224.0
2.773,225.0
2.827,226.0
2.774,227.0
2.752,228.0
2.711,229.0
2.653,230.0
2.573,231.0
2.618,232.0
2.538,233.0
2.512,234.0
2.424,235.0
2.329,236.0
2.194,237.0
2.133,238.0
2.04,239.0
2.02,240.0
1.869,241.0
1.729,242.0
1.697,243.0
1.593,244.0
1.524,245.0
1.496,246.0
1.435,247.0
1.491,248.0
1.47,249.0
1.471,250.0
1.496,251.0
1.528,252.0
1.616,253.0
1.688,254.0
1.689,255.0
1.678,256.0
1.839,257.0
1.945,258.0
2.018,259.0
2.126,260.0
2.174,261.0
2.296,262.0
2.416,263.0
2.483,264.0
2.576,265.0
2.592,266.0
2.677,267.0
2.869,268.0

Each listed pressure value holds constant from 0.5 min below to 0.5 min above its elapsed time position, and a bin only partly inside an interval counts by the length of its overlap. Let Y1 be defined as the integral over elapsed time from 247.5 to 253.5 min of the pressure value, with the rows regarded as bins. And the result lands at 9.1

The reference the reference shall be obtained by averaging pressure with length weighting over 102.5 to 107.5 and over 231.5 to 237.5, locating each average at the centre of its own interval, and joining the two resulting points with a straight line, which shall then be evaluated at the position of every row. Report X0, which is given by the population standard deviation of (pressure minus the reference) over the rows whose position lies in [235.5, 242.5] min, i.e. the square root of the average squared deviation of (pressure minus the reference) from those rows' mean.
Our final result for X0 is 0.17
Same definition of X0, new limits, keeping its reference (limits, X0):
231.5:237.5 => 0.13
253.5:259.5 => 0.15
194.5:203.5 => 0.23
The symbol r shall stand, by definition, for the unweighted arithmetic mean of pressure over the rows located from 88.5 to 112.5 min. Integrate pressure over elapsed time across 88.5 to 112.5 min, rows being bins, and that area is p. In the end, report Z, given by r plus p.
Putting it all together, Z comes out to 84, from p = 81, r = 3.4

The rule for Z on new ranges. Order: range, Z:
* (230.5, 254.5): 47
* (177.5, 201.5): 40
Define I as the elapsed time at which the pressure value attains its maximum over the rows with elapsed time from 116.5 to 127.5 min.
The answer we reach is 118.0 min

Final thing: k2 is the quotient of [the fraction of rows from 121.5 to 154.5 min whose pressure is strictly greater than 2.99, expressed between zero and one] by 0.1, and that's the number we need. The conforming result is 3.33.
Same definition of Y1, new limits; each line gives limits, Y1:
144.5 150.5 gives 15.7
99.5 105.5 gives 20.2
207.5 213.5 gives 16.5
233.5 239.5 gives 13.6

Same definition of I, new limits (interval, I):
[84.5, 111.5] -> 87.0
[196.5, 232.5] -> 216.0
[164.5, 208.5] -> 165.0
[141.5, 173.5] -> 153.0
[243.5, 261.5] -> 261.0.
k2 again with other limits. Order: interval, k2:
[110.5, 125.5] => 10.00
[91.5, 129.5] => 10.00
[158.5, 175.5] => 0.00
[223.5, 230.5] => 0.00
